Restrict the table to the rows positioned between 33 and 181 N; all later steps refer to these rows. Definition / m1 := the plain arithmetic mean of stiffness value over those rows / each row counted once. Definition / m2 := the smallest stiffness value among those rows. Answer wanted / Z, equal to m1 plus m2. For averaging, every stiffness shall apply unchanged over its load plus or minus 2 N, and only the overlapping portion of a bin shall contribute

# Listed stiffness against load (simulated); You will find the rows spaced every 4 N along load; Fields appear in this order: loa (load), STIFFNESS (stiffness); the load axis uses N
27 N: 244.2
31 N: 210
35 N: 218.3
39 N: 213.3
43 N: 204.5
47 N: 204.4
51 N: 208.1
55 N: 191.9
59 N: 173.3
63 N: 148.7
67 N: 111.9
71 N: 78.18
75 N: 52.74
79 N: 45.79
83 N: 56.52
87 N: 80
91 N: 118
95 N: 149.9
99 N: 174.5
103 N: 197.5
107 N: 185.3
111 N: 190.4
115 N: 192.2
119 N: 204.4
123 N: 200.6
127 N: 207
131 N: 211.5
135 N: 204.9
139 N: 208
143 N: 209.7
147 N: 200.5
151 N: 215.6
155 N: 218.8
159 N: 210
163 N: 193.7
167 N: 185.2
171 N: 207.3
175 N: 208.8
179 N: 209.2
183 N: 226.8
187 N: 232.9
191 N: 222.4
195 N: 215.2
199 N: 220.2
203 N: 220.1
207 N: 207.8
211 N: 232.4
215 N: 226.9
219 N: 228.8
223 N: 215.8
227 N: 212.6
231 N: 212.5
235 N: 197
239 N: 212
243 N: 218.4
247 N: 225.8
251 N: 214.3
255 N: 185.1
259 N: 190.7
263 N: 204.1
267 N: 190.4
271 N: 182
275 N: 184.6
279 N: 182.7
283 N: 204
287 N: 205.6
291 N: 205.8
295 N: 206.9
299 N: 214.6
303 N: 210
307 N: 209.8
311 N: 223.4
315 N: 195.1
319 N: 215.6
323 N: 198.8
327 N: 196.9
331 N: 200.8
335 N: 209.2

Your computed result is 221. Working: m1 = 175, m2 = 45.79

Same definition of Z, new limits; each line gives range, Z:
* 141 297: 391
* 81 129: 220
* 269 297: 378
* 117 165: 401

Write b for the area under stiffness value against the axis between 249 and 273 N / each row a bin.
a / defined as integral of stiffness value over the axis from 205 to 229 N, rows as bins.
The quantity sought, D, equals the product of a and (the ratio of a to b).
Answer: 6013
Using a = 5297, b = 4666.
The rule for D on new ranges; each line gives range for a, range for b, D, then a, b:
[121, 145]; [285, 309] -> 4923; 4967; 5011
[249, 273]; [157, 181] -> 4483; 4666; 4857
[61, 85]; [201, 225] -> 732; 1975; 5327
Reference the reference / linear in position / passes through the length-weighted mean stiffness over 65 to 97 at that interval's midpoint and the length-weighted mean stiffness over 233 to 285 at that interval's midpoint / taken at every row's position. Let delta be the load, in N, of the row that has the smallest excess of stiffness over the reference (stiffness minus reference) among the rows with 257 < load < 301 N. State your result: 279 N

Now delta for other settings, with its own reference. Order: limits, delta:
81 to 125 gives 83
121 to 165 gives 163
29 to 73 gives 71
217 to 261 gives 255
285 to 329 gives 327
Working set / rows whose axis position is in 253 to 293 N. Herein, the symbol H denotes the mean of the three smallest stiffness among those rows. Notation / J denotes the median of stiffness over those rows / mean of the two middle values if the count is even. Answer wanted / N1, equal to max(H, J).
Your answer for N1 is 191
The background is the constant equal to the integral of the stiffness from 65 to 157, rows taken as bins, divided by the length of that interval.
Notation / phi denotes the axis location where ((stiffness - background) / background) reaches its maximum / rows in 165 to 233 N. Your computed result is 187 N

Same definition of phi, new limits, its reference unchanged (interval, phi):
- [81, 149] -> 131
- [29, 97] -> 35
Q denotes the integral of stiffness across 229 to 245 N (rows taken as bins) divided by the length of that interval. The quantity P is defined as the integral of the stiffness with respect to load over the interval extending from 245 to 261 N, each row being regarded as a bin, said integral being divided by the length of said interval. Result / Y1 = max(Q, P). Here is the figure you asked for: 210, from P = 204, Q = 210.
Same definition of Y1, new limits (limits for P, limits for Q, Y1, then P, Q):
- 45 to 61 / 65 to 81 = 194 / 194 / 72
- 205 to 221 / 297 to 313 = 224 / 224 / 214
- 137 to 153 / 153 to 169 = 208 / 208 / 202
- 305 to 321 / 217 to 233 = 217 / 211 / 217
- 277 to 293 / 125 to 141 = 208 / 200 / 208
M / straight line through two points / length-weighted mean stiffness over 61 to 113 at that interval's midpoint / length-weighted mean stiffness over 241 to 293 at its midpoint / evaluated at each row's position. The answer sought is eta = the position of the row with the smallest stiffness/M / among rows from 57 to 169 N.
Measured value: 79 N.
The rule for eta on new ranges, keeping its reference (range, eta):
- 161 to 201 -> 167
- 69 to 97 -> 79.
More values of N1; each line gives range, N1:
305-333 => 201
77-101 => 99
